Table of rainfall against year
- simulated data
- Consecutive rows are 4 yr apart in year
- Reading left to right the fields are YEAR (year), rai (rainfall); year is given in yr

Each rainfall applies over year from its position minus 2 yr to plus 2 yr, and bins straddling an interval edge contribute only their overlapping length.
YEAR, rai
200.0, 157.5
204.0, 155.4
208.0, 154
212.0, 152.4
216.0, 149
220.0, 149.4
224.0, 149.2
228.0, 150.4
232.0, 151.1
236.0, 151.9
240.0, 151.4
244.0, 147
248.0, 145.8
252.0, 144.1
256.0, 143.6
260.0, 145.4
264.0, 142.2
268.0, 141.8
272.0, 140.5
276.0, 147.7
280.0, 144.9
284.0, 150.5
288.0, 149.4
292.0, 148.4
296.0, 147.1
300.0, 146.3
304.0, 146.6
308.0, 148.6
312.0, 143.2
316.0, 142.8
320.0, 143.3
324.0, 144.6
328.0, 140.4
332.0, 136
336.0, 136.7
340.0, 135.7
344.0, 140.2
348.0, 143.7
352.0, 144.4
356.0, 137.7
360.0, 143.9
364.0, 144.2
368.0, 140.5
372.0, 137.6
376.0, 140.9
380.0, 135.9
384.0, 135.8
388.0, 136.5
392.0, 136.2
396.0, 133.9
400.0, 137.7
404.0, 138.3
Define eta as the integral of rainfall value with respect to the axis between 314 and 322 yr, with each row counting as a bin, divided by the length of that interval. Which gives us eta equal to 143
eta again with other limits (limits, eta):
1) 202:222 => 152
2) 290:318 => 146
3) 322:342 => 139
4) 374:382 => 138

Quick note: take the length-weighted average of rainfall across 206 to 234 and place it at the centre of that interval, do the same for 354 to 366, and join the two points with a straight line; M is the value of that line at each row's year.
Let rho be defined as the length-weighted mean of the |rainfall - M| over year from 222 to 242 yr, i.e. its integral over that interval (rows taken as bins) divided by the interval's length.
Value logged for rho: 1.3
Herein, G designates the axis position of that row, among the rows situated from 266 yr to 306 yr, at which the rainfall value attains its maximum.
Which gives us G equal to 284.0 yr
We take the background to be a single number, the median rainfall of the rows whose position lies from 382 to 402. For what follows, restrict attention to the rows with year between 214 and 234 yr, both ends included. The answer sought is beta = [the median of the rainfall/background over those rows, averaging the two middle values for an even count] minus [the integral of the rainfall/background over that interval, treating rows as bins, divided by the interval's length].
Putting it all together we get -0.003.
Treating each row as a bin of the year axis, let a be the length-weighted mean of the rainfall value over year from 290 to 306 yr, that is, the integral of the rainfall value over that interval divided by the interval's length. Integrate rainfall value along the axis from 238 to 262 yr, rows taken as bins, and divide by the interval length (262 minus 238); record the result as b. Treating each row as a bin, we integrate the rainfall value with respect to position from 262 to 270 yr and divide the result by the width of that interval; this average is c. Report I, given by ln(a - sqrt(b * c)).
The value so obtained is 1.1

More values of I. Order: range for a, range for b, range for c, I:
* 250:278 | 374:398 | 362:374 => 1.6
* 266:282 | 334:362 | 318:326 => 0.5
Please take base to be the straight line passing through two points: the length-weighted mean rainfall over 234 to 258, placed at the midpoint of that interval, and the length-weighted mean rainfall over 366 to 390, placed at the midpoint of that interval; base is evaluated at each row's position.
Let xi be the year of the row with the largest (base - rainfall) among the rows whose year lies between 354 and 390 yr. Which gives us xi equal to 380.0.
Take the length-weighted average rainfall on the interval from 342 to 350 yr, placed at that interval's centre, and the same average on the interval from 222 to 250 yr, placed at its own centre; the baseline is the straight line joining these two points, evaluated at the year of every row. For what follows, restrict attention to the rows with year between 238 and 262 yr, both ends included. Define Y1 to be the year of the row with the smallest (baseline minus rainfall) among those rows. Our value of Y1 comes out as 240.0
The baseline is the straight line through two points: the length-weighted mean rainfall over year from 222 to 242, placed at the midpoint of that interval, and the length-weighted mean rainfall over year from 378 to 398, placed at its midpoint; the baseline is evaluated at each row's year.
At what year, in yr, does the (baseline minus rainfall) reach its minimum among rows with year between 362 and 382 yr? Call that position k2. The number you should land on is 364.0 yr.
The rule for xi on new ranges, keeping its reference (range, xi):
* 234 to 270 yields 268.0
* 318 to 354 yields 332.0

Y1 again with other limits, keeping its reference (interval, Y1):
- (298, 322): 308.0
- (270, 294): 284.0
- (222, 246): 236.0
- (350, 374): 364.0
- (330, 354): 352.0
